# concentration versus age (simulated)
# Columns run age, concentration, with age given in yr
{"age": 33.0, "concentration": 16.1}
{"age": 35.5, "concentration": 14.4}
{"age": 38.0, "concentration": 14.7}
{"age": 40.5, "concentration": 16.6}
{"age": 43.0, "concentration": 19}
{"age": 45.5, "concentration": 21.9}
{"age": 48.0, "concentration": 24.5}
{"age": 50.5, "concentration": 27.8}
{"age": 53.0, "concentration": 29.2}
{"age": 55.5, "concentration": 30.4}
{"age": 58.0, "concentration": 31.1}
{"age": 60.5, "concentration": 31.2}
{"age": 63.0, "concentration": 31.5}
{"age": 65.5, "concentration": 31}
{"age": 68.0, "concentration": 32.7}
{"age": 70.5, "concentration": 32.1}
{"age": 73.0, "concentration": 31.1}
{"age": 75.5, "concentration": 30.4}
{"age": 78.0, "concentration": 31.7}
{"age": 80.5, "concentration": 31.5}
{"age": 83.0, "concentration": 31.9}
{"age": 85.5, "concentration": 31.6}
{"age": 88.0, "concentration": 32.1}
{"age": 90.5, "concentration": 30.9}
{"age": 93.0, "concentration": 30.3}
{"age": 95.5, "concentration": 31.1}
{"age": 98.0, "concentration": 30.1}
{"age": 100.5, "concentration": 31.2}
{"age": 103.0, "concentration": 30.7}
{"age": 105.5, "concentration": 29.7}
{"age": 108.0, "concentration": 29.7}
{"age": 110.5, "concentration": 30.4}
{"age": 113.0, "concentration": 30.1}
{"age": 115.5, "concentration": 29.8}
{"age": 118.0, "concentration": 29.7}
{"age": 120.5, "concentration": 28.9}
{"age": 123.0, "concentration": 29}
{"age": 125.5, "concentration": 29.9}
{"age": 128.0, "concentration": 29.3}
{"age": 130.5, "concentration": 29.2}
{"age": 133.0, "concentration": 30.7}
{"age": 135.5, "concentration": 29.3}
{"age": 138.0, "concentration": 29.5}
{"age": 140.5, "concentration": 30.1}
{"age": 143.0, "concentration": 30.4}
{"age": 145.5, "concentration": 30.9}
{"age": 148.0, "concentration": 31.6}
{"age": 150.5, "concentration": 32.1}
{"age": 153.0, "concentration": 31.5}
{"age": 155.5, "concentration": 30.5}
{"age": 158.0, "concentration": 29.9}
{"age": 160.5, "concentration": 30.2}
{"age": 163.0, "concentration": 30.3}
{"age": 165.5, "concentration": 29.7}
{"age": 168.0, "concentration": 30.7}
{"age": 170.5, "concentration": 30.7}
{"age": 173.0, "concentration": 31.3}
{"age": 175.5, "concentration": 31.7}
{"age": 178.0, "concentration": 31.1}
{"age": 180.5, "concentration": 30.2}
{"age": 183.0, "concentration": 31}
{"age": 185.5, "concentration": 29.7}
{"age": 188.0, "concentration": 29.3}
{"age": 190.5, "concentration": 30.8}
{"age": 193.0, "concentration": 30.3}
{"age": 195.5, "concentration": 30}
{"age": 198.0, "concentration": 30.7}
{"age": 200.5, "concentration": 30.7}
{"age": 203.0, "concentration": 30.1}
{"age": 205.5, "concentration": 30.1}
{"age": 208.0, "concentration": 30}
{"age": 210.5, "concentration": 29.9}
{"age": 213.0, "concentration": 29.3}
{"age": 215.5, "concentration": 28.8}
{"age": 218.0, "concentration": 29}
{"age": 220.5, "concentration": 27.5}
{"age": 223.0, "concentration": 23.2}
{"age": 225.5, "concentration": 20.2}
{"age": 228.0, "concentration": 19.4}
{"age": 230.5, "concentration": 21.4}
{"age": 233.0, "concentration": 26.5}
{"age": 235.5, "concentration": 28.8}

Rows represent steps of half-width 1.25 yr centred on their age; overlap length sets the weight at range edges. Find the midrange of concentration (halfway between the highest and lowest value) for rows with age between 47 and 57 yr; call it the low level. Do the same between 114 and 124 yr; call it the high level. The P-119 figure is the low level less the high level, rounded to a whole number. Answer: -2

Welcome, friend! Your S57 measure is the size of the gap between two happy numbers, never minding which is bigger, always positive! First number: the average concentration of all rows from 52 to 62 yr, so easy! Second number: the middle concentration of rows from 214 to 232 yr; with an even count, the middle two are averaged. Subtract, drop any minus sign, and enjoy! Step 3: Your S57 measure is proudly 7.3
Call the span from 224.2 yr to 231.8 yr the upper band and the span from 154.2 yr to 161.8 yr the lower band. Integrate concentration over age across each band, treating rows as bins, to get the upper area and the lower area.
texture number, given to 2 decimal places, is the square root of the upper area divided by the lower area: 0.82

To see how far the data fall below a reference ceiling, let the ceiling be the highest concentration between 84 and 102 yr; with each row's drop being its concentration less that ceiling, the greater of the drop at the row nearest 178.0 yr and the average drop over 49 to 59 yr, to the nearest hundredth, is -1.00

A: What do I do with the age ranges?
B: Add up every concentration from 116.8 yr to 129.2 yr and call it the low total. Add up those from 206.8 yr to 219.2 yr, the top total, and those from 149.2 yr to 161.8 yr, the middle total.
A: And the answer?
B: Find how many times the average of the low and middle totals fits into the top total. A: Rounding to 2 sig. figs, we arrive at 0.98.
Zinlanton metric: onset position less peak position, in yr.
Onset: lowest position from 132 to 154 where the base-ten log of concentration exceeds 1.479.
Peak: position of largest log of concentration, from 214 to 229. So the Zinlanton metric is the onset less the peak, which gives -85.0 yr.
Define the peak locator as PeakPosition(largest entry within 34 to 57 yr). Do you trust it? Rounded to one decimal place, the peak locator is 55.5 yr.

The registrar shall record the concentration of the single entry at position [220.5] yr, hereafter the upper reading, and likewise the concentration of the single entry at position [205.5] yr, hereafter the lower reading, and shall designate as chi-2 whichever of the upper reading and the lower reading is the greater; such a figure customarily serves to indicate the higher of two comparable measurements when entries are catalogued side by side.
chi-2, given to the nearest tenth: 30.1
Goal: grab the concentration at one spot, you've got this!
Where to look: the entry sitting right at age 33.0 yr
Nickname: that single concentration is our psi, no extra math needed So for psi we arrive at 16.1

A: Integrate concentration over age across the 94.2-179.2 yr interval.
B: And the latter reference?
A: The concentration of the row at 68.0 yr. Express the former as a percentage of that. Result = 7882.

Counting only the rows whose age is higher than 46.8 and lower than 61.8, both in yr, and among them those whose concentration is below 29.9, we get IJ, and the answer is 3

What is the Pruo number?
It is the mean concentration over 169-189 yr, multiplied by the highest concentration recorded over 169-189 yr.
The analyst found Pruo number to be 971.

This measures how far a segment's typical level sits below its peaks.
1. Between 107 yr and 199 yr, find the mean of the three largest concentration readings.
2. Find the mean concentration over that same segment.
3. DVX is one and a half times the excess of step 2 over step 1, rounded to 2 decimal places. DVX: -2.29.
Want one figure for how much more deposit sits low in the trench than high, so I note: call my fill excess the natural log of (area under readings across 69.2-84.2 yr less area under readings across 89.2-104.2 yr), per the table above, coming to 2.4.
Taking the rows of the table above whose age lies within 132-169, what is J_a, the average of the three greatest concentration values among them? 31.7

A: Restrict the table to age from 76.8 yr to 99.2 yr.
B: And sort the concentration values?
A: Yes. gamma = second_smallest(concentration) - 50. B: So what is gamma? -19.7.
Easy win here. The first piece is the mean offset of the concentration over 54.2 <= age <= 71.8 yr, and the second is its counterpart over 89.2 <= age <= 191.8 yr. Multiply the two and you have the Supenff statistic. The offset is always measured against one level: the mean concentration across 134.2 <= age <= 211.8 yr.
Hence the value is -0.13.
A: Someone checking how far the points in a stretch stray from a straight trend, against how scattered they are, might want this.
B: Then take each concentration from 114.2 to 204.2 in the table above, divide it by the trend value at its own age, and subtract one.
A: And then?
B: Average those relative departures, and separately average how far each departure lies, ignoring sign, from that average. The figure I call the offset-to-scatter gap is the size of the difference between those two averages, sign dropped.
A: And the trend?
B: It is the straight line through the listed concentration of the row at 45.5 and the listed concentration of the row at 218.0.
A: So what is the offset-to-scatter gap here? 0.106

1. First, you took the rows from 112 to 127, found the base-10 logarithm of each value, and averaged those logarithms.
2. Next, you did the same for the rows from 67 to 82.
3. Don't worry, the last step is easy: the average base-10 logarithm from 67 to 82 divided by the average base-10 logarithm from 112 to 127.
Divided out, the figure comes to 1.02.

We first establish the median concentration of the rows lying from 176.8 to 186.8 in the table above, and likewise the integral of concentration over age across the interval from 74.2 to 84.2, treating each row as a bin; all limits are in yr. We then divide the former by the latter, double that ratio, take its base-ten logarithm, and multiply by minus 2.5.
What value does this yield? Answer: 1.77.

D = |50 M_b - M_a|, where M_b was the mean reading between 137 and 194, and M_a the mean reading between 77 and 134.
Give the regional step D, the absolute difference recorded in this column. 1499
